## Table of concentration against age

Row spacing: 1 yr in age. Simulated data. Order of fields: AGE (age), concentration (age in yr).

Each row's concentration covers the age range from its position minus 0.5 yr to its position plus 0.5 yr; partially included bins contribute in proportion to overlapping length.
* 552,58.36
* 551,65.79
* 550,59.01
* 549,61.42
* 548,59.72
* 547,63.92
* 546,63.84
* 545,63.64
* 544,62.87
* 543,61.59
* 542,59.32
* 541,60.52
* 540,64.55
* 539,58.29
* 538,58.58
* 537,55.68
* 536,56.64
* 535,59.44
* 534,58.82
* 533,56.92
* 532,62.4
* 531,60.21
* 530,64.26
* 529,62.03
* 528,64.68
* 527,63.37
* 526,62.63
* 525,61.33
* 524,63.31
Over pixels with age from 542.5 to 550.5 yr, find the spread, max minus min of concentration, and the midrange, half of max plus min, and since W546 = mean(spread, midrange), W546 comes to 33.2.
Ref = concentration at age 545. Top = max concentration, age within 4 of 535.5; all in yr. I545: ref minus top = 1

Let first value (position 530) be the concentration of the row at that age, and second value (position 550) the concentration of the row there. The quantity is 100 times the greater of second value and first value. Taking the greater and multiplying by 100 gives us 6426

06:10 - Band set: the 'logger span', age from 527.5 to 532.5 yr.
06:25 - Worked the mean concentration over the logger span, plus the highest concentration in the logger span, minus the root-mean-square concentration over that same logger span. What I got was 64.7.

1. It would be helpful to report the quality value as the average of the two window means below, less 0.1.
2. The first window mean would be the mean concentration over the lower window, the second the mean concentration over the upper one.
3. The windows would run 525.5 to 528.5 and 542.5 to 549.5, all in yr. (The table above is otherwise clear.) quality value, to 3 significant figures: 62.9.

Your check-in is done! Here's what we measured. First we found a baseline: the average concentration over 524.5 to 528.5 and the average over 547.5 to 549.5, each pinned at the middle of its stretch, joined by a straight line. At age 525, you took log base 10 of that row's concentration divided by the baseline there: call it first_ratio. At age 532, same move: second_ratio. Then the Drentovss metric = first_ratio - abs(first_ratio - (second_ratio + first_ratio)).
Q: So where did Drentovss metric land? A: -0.013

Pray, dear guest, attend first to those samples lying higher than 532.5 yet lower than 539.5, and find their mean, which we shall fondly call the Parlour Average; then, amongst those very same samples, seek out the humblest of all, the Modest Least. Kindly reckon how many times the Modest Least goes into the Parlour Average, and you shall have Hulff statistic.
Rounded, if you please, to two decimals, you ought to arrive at 1.04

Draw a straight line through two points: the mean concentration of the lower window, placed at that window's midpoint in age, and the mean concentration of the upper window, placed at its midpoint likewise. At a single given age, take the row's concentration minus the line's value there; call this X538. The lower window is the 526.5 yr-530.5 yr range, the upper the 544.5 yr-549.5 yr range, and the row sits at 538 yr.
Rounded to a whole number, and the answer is -4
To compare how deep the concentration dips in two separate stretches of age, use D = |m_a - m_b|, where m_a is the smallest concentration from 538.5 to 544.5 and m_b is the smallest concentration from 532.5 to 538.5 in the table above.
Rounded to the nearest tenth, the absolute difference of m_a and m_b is 2.6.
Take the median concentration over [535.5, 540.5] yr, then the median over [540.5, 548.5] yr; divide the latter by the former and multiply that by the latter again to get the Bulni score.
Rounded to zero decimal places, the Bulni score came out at 66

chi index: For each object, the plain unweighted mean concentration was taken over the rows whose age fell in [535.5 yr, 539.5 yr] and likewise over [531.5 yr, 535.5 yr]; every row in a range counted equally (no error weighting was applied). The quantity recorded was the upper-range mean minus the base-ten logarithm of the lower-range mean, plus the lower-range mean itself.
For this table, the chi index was 115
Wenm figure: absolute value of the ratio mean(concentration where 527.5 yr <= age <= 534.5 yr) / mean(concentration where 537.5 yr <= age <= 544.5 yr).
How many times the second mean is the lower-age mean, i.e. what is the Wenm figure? 1.01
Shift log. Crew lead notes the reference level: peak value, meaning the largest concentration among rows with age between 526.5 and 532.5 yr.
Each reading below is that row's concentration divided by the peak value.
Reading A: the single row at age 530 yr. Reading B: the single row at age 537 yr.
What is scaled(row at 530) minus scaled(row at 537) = 0.13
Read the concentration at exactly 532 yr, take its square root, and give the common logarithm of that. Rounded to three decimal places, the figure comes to 0.898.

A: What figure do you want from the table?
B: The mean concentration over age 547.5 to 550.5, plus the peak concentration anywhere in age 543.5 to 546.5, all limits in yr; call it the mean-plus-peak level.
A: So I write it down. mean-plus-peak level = 124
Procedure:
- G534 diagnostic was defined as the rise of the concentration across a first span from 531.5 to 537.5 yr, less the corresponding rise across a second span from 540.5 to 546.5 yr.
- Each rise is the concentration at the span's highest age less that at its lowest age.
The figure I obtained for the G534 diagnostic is -10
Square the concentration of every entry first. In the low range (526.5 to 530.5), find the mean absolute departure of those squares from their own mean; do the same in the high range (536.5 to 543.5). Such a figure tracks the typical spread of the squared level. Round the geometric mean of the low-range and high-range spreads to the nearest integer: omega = 168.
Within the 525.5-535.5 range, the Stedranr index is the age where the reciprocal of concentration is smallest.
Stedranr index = 528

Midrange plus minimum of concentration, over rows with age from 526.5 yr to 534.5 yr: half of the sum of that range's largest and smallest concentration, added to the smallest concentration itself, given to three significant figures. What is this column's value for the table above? 118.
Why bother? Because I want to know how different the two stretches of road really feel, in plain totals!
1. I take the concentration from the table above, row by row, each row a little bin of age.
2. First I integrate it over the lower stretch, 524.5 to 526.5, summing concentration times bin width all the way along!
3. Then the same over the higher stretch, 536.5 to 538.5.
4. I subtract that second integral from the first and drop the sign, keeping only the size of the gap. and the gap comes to 10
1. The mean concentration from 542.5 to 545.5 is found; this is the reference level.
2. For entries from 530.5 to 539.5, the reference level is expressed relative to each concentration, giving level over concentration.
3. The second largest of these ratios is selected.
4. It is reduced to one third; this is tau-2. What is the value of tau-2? 0.369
